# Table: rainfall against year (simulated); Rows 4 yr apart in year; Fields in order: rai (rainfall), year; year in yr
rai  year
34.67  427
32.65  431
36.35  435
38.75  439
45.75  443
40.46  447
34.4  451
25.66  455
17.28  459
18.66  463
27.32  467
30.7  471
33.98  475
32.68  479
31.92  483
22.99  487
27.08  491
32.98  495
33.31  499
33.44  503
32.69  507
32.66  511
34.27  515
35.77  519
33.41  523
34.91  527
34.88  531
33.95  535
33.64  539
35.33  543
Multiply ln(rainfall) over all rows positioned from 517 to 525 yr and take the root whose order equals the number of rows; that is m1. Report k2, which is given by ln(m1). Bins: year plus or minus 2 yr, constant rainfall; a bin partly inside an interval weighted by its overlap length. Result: 1.26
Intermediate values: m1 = 3.54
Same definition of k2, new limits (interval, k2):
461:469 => 1.13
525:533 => 1.27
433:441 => 1.29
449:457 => 1.22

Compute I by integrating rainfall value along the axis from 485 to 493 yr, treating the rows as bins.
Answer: 200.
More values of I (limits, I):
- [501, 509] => 265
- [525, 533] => 279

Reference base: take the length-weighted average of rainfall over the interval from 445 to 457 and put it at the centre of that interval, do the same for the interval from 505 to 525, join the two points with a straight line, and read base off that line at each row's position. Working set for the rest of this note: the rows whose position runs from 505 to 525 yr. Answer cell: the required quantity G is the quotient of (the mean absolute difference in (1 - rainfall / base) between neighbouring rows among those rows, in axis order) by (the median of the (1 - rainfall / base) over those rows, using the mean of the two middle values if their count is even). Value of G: 4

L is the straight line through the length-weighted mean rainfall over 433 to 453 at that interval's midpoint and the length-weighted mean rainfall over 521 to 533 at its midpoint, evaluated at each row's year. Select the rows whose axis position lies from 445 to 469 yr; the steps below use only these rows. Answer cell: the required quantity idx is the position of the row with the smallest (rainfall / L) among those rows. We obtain 459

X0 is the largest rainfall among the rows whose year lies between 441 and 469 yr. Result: 45.75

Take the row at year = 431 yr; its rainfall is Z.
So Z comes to 32.65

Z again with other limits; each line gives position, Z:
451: 34.4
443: 45.75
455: 25.66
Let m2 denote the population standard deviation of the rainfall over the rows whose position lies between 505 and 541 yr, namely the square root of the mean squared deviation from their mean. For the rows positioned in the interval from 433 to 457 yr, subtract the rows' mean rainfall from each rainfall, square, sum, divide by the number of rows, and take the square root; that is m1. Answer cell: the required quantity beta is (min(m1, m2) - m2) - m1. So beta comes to -6.2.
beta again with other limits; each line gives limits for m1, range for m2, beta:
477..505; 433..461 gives -8.9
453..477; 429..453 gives -6.0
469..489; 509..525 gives -3.9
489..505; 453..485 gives -6.0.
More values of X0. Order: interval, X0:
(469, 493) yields 33.98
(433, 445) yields 45.75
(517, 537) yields 35.77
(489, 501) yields 33.31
